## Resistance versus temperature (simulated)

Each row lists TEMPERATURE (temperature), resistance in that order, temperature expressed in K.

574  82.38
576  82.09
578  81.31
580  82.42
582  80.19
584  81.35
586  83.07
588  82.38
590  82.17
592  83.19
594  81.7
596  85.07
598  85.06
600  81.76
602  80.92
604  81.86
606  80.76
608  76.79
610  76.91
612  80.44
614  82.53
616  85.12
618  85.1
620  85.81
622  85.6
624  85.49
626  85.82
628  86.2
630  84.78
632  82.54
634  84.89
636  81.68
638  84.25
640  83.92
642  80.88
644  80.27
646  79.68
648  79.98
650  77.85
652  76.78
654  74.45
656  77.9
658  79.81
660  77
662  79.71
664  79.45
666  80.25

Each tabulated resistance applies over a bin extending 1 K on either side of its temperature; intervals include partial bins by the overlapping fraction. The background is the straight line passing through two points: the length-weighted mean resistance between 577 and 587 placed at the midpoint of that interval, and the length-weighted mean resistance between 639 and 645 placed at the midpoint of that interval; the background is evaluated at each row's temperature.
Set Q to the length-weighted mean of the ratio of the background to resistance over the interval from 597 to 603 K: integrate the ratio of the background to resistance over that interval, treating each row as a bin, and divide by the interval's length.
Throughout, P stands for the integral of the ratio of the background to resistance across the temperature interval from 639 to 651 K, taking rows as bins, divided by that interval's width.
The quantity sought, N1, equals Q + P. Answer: 2.006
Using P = 1.02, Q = 0.99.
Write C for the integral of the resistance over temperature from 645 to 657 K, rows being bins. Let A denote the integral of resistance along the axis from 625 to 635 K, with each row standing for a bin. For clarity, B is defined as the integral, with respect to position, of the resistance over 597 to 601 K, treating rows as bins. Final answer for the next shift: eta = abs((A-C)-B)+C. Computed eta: 1352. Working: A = 848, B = 334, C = 933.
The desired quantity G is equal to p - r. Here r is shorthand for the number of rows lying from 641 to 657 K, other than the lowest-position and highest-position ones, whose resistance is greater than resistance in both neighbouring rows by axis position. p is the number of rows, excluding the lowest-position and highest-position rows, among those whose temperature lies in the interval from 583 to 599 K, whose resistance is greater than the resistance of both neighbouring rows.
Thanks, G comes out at 2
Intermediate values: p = 3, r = 1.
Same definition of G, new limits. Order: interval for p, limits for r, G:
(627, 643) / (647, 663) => 1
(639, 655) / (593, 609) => -1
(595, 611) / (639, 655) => 0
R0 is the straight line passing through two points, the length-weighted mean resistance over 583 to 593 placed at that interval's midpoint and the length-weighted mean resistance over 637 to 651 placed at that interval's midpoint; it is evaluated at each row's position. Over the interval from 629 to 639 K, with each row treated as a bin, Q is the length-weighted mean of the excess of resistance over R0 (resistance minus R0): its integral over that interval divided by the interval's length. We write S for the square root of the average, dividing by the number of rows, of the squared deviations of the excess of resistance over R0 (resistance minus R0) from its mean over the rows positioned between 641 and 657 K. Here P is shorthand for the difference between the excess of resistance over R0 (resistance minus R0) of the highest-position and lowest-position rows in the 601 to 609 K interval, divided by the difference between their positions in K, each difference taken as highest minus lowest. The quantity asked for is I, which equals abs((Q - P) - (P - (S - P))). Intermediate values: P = -0.7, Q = 2.4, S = 1.92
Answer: 6.3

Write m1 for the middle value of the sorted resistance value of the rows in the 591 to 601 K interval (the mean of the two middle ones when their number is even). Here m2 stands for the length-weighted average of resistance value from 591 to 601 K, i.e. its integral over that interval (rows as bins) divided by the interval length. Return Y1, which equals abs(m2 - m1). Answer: 0.17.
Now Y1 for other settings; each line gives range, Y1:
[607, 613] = 1.14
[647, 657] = 0.46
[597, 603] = 0.82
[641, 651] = 0.25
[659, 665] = 0.73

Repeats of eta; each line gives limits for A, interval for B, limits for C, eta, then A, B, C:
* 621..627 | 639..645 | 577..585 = 1277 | 514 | 490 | 651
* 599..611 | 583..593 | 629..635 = 875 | 958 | 824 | 504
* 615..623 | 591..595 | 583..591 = 962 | 683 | 330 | 658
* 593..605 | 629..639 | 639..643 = 503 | 993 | 836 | 330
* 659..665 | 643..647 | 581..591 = 1484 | 472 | 320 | 818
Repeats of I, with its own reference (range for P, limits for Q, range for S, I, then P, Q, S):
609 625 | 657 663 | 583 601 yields 2.3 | 0.6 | -1.7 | 1.37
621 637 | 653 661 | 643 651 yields 1.7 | -0.3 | -3.3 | 0.90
